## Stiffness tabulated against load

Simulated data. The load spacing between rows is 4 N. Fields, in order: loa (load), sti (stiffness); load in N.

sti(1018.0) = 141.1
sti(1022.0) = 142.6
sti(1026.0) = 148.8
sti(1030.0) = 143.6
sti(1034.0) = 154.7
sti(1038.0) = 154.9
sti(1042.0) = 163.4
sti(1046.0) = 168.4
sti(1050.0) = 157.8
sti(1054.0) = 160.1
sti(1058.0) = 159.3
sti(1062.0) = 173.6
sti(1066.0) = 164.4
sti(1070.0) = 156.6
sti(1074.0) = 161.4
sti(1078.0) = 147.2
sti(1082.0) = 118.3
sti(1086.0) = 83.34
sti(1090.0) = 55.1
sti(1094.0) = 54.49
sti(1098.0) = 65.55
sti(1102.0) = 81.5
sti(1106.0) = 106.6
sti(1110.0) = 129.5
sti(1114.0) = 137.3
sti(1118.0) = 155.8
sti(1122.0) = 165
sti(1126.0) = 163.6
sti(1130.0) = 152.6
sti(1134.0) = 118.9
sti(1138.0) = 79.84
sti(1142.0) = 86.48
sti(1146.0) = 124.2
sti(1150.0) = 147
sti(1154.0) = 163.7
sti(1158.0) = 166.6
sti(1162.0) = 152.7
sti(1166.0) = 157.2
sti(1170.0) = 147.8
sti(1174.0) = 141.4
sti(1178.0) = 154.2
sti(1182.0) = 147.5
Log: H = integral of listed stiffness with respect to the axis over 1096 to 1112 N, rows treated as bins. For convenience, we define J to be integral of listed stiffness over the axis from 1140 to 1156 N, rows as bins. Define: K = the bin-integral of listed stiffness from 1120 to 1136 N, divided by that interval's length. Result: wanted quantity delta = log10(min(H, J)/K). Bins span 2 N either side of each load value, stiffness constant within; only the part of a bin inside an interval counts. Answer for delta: 1.01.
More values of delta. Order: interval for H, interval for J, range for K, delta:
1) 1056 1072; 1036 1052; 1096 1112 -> 1.43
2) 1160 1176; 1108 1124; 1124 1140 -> 1.26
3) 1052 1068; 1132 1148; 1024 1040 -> 1.04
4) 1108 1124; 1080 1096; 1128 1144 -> 1.06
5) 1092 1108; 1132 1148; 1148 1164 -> 0.89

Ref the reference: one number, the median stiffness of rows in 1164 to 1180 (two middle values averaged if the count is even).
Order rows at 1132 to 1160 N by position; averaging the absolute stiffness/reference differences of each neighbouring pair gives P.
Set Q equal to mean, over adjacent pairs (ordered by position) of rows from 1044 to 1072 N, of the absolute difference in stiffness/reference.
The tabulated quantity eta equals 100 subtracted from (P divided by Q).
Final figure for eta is -97.2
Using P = 0.139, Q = 0.05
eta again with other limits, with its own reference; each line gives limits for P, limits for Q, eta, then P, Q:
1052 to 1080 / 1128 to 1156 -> -99.7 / 0.056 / 0.17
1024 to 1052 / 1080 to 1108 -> -99.6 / 0.045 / 0.13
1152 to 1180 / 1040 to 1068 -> -98.8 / 0.055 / 0.05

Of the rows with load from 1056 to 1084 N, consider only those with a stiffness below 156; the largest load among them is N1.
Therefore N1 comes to 1082.0 N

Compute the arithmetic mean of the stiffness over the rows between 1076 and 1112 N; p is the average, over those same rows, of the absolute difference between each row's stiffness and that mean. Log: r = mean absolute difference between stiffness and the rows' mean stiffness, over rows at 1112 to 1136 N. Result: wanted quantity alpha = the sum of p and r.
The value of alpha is 42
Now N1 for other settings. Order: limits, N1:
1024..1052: 1038.0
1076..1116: 1114.0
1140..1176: 1174.0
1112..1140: 1138.0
